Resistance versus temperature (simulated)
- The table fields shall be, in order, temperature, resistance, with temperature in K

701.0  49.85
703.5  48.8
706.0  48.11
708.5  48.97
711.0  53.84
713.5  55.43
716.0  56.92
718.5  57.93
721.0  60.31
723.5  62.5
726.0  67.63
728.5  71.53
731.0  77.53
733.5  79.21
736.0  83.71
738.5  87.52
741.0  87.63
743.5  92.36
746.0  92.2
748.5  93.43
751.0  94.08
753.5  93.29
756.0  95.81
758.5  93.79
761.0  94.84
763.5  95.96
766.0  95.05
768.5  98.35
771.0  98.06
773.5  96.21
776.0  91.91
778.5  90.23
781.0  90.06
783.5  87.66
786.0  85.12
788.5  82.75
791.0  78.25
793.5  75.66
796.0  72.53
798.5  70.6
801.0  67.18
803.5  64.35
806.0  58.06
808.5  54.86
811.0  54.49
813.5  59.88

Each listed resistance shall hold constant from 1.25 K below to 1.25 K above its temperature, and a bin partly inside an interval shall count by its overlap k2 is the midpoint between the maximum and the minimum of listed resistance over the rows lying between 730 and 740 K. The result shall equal 83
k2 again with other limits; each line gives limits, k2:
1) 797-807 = 64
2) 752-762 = 95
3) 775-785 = 90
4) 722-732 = 70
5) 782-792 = 83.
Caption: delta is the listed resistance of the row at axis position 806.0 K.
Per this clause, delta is 58.06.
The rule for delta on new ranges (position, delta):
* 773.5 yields 96.21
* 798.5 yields 70.6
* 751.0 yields 94.08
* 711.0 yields 53.84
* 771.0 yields 98.06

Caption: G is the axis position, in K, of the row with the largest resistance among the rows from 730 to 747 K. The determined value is 743.5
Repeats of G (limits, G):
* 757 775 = 768.5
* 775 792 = 776.0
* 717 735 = 733.5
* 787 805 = 788.5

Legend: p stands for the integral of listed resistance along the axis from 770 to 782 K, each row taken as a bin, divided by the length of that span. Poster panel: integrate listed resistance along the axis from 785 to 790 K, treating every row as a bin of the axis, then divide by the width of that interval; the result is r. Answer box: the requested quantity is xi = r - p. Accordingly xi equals -10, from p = 93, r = 83.6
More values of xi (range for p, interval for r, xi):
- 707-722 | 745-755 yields 38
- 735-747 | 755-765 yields 6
